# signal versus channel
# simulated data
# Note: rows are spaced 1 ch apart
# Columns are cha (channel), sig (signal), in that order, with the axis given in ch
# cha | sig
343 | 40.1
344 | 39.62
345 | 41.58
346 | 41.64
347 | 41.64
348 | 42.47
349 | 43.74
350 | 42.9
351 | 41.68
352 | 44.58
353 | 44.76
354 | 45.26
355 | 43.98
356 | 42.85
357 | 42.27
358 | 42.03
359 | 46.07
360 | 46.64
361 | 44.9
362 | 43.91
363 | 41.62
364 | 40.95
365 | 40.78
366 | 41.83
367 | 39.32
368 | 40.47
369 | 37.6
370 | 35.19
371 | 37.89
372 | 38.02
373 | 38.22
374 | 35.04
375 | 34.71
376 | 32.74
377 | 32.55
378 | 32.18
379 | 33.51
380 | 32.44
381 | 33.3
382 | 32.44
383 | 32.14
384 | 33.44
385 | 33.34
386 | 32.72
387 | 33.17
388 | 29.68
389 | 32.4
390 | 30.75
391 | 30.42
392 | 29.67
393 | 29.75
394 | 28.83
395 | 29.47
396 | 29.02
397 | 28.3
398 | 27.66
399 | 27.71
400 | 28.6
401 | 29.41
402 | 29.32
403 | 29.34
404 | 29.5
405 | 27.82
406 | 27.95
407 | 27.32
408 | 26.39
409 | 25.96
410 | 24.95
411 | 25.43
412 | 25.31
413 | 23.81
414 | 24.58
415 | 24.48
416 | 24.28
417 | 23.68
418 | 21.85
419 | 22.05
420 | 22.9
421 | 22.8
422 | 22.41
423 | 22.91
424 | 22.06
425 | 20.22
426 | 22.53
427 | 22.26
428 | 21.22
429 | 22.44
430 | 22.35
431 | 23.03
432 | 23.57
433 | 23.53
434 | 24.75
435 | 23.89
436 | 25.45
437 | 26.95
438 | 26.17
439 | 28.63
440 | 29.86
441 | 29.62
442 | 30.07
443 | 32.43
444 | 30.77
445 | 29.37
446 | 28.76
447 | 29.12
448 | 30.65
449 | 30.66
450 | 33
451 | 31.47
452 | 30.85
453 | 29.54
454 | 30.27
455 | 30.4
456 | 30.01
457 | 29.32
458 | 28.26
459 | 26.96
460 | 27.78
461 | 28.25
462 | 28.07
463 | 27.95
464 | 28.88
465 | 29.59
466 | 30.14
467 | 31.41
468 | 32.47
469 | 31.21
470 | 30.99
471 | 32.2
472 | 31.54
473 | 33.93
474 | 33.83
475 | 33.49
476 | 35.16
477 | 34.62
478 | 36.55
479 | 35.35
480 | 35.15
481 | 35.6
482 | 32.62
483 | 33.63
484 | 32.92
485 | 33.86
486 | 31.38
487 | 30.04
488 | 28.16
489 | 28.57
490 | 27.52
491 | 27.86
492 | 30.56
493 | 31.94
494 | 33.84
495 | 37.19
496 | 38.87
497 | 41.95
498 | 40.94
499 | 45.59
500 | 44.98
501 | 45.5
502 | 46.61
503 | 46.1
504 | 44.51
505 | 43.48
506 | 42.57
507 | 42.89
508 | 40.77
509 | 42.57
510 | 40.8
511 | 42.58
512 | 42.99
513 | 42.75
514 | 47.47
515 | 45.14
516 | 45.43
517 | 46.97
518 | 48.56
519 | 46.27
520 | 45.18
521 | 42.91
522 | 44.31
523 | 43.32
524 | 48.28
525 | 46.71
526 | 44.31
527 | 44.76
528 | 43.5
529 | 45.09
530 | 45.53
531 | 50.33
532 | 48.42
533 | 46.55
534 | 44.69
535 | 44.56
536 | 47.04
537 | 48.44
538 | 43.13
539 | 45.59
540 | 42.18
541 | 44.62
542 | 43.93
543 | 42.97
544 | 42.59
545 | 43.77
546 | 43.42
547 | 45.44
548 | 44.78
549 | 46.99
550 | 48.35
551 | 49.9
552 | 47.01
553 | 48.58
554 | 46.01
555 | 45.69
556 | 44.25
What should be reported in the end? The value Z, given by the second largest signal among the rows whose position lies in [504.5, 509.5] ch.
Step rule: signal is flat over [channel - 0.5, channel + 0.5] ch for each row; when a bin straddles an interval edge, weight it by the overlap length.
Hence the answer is 42.89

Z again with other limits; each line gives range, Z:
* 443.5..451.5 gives 31.47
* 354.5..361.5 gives 46.07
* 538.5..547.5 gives 45.44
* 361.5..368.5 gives 41.83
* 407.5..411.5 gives 25.96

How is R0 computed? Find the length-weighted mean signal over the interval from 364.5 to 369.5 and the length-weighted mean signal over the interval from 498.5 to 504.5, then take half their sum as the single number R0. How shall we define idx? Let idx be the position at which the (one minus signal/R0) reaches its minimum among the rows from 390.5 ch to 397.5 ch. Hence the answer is 391 ch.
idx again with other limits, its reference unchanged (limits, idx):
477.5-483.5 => 478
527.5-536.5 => 531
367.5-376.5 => 368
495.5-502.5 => 502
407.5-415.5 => 408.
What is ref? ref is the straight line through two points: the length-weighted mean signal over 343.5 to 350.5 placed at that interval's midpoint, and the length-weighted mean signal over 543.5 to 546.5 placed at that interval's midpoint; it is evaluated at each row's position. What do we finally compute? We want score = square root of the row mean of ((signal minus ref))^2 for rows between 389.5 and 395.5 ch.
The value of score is 12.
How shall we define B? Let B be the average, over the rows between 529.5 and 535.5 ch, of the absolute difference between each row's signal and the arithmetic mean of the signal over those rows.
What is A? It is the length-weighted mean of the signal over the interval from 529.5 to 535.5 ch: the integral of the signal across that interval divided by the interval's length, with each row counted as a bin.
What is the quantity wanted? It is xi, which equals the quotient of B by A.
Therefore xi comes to 0.038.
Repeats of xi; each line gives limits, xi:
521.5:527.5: 0.033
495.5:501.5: 0.056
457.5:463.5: 0.012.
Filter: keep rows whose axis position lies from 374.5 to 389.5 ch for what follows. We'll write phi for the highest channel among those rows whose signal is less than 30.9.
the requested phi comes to 388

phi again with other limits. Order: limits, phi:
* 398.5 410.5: 410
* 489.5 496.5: 492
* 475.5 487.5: 487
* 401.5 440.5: 440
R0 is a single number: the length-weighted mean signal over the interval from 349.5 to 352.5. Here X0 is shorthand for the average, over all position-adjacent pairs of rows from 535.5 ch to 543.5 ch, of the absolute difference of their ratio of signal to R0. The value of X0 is 0.055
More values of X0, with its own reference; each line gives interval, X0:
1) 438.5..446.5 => 0.026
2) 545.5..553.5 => 0.041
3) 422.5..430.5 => 0.025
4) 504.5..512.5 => 0.030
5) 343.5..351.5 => 0.021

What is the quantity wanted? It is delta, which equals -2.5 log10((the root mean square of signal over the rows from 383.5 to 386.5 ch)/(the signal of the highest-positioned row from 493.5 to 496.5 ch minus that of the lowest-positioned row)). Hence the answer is -2.0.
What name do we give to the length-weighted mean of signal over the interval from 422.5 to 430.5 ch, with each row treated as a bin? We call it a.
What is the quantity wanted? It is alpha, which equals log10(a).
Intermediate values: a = 22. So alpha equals 1.34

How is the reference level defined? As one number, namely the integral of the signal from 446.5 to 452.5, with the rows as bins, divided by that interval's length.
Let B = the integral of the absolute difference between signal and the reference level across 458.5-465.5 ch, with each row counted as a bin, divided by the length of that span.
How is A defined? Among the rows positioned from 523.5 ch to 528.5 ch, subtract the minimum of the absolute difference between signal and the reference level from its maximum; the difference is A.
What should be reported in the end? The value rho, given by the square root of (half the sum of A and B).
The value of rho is 1.9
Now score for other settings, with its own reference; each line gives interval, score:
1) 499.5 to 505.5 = 2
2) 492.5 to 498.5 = 7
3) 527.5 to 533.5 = 4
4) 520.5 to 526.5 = 3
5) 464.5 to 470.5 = 12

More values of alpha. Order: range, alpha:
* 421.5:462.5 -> 1.43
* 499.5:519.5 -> 1.65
